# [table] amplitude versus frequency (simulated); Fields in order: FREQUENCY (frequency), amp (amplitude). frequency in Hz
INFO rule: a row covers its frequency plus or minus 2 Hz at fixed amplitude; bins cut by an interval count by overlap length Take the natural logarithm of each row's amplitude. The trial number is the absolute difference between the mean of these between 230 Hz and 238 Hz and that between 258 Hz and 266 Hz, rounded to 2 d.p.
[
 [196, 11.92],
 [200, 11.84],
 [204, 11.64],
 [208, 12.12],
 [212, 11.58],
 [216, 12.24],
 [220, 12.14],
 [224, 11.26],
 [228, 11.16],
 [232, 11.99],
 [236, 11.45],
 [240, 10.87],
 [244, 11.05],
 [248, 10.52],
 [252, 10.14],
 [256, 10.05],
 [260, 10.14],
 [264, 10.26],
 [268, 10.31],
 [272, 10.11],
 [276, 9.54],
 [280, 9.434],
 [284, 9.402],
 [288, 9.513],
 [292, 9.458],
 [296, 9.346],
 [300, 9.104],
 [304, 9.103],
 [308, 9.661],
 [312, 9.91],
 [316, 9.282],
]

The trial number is 0.14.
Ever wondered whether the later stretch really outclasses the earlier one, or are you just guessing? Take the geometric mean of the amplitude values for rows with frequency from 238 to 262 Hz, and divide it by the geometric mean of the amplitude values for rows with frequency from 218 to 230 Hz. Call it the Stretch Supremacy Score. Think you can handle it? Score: 0.91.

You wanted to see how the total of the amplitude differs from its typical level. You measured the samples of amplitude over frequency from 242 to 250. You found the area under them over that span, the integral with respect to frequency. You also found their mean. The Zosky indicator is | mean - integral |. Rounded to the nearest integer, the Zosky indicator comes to 75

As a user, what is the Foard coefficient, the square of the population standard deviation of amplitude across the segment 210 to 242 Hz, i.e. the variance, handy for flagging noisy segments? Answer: 0.21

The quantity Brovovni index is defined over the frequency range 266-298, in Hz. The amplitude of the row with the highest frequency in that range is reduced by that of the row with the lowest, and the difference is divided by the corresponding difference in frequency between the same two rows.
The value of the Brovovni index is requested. -0.034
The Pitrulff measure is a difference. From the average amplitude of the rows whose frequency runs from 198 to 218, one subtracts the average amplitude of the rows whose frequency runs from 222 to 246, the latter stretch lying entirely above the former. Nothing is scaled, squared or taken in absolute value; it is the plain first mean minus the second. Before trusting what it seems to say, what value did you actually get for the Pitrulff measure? 0.59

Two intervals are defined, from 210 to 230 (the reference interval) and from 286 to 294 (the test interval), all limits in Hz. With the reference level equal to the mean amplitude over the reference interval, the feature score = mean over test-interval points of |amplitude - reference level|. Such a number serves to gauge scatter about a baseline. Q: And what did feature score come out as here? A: 2.2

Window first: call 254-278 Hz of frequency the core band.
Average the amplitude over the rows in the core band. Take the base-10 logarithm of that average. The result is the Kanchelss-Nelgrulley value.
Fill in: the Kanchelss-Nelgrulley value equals 1.003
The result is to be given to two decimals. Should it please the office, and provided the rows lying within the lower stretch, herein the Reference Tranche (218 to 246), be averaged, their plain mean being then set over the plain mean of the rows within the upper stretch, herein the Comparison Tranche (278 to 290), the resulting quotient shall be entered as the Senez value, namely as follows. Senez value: 1.21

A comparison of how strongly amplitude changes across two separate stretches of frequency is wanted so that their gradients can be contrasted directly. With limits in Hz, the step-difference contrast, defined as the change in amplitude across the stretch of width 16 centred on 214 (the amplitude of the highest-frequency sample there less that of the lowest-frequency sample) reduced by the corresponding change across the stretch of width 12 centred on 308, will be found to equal -0.8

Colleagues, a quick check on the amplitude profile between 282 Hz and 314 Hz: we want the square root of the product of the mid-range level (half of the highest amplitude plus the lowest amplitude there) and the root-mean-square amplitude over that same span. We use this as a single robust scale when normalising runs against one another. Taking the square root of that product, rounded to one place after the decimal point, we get 9.5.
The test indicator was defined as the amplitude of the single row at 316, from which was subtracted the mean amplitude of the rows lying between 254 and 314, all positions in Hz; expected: -0.4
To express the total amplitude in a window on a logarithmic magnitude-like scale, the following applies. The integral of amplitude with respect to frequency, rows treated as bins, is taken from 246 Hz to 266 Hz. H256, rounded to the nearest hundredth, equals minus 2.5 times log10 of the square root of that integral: -2.89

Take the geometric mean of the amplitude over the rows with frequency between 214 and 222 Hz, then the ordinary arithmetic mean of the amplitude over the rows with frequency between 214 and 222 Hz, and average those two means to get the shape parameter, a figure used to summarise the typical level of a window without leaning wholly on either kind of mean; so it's 12.2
